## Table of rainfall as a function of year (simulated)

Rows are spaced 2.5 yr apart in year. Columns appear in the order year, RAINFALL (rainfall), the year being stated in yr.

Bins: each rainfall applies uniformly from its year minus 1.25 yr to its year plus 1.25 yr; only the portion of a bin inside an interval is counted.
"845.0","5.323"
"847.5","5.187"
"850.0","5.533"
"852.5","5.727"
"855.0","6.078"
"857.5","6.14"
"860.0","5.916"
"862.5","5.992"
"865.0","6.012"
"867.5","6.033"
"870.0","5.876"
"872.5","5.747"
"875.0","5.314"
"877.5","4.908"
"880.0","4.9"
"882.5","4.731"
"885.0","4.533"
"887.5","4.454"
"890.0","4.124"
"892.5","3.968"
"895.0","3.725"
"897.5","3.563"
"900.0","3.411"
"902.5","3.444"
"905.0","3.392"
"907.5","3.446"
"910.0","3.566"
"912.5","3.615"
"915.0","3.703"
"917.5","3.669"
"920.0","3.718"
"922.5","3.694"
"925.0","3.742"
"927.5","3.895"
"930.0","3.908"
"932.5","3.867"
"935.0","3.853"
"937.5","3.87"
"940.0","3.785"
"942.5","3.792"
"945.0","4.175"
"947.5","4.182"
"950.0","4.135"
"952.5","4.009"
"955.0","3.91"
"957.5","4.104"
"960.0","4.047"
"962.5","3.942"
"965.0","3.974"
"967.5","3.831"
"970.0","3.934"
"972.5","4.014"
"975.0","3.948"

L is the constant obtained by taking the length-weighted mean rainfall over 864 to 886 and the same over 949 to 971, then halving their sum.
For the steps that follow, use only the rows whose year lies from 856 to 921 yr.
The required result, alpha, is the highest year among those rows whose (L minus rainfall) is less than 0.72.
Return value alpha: 892.5 yr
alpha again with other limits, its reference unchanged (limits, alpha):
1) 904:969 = 965.0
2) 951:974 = 972.5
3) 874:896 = 892.5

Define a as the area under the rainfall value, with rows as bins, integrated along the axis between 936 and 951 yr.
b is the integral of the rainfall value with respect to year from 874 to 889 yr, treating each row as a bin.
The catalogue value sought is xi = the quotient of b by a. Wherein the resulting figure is 1.20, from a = 60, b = 71.8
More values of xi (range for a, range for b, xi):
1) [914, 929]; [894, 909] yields 0.93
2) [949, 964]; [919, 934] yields 0.95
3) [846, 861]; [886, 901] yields 0.68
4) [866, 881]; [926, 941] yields 0.70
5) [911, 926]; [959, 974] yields 1.07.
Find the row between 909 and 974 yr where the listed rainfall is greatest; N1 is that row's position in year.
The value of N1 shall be 947.5 yr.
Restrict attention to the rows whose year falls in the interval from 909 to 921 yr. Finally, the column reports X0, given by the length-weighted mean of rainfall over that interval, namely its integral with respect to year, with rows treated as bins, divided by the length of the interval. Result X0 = 3.65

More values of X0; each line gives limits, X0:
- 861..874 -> 5.92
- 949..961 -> 4.04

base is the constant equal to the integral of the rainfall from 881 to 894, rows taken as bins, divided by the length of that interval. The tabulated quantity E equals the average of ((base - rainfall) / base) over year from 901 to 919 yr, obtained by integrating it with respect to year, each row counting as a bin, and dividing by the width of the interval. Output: 0.19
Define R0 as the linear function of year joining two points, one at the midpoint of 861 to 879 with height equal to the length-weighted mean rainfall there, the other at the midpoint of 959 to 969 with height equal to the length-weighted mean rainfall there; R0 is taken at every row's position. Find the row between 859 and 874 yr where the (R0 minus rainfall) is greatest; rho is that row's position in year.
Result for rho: 860.0 yr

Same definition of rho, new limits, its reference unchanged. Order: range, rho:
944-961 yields 955.0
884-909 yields 900.0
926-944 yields 927.5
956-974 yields 967.5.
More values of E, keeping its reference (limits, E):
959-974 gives 0.09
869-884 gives -0.20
